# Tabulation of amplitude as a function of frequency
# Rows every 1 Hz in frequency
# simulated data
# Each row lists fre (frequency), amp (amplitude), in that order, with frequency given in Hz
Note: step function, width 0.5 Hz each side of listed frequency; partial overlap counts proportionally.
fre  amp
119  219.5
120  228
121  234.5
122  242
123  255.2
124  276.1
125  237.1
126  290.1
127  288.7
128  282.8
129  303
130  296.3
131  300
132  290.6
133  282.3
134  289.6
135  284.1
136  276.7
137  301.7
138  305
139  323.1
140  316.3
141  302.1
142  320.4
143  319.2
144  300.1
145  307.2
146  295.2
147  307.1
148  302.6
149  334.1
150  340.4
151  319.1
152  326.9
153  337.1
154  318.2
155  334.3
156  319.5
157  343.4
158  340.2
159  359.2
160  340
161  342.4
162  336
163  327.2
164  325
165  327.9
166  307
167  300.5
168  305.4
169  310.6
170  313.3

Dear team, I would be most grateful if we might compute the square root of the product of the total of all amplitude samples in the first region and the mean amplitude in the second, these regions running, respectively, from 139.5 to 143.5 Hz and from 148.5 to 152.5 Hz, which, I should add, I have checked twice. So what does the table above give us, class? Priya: 644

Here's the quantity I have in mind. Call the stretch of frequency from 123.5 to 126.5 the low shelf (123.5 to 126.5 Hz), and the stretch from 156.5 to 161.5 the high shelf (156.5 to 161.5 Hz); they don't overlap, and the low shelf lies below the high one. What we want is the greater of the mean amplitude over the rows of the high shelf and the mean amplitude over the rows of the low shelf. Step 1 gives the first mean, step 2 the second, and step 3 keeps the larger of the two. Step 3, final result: 345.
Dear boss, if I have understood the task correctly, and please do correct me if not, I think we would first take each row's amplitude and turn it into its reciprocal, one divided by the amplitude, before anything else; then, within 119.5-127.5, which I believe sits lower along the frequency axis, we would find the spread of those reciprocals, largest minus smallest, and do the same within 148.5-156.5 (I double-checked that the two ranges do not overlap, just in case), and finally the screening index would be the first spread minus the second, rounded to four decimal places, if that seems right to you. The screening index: 0.0007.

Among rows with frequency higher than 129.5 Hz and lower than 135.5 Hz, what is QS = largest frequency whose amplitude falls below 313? 135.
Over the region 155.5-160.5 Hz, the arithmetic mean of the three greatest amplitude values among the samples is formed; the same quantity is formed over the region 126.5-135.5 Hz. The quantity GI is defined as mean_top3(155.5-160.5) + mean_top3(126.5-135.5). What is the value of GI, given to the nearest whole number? 647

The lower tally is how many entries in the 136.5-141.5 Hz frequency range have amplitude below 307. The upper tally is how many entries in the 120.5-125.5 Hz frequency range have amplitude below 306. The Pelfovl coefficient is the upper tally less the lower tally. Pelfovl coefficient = 2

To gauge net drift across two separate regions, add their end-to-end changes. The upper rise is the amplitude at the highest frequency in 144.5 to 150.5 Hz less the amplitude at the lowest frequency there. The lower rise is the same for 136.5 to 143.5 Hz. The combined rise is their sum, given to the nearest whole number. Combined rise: 51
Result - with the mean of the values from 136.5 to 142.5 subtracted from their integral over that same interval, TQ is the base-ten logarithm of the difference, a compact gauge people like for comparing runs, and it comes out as 3.19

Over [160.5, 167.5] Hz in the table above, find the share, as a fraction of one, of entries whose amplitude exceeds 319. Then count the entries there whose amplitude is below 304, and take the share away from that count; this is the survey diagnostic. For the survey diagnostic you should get 0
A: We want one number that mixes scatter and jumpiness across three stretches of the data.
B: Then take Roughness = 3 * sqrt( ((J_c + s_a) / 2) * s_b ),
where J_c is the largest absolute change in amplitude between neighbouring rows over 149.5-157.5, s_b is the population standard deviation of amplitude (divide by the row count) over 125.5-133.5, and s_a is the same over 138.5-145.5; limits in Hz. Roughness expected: 32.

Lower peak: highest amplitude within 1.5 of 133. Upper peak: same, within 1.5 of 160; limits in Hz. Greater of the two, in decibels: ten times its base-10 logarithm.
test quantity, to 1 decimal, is 25.6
